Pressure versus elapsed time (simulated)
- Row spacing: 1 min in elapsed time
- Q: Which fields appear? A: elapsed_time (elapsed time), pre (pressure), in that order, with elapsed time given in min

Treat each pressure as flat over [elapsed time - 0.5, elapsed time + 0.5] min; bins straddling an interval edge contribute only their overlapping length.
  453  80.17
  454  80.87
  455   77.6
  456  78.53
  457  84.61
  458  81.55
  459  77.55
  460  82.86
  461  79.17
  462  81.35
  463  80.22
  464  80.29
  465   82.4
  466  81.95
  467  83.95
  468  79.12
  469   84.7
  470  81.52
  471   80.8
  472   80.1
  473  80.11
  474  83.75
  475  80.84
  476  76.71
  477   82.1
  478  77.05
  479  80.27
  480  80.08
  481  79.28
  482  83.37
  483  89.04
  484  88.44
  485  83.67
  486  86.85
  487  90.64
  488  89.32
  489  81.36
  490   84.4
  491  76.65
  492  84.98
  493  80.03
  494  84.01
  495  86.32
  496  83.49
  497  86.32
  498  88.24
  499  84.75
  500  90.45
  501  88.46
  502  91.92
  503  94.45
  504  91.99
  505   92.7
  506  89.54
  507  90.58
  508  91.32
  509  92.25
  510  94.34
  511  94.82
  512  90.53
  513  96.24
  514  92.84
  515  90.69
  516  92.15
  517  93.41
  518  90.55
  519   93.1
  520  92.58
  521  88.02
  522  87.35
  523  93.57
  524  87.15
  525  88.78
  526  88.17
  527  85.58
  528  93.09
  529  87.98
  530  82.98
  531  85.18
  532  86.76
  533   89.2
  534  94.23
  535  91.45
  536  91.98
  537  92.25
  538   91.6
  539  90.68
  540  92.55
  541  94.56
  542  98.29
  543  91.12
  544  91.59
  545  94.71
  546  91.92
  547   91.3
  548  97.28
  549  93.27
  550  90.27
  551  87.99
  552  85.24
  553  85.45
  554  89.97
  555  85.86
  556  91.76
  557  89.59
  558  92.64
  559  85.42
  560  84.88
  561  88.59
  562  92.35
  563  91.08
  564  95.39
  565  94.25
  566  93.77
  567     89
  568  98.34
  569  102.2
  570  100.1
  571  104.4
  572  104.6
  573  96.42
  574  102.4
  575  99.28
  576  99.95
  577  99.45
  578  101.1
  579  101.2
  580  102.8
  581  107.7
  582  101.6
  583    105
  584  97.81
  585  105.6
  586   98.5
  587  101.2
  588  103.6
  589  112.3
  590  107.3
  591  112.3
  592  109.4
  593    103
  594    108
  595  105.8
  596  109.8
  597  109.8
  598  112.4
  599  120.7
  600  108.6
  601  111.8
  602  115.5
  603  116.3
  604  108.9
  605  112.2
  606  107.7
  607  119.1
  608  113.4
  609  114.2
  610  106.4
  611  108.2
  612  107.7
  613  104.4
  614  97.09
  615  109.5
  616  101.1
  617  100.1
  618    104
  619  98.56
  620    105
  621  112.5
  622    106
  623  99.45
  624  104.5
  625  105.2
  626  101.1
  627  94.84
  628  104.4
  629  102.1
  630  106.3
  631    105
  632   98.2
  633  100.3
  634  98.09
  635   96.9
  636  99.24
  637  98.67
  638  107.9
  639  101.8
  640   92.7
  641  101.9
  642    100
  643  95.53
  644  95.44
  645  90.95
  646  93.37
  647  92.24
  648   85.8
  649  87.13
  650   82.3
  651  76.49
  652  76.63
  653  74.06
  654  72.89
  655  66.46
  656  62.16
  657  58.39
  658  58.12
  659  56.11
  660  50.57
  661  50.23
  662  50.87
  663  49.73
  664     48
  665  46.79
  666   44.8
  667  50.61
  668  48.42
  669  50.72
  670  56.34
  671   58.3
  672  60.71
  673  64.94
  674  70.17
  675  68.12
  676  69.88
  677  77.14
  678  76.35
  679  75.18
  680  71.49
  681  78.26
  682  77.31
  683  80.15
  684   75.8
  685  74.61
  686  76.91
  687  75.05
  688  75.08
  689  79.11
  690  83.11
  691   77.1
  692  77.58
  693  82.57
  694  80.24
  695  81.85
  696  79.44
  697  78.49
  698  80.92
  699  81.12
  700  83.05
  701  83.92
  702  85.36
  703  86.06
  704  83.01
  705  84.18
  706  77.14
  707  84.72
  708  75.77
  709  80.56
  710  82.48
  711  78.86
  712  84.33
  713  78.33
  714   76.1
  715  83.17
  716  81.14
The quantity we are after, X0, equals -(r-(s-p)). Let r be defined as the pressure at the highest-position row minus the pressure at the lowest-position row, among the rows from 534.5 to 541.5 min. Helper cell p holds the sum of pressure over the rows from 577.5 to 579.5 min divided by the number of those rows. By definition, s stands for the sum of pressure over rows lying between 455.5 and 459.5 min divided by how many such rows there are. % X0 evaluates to -24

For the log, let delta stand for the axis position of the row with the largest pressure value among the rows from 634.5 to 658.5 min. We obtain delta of 638 min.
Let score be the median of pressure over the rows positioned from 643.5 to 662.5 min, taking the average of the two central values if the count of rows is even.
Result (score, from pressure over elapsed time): 74.1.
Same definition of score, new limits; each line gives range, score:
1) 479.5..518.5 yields 89.3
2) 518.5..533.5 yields 88.0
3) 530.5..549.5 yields 91.9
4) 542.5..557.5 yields 91.1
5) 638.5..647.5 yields 95.4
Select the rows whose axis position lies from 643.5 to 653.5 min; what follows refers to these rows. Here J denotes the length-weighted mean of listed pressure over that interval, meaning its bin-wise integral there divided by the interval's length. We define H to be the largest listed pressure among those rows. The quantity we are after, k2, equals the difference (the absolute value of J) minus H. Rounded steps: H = 95.44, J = 85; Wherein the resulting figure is -10.0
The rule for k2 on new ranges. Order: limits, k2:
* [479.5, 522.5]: -7.8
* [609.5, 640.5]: -10.0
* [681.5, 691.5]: -5.7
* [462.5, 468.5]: -2.6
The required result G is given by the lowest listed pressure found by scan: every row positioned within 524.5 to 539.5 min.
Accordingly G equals 82.98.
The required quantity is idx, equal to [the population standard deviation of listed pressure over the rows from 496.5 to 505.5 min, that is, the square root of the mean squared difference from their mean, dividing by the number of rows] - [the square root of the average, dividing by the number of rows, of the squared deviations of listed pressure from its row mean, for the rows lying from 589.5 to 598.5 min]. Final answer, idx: 0.16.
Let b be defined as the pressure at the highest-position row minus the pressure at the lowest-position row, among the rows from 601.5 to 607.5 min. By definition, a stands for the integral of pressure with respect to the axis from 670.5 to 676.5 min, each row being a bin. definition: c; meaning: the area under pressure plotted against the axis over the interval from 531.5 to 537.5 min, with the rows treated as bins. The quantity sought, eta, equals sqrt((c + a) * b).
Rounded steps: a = 392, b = 3.6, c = 546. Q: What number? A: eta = 58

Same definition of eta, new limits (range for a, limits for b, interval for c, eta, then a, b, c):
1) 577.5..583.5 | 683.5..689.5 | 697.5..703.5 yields 61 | 619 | 3.3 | 500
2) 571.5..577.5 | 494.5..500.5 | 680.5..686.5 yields 66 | 602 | 4.1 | 463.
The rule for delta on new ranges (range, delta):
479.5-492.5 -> 487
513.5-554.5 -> 542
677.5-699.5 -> 690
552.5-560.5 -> 558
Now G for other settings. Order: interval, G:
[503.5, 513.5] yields 89.54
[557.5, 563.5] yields 84.88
